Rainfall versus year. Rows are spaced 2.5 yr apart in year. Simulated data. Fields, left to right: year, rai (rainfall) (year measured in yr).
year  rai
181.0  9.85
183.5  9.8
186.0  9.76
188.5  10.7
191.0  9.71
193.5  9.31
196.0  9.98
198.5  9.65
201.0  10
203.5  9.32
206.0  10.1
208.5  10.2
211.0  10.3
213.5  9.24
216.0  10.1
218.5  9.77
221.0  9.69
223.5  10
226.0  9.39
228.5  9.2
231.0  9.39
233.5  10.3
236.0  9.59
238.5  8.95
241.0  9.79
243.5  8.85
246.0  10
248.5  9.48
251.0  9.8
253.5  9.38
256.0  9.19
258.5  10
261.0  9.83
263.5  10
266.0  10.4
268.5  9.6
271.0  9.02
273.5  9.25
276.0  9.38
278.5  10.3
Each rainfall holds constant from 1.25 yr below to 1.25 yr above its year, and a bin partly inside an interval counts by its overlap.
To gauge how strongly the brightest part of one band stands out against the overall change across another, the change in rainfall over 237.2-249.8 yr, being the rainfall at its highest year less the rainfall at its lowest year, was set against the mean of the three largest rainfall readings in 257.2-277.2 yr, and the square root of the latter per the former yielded 4.37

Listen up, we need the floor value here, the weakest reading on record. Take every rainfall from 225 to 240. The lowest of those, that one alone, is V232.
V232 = 8.95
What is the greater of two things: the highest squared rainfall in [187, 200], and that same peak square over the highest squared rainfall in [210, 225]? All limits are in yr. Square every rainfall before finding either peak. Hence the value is 114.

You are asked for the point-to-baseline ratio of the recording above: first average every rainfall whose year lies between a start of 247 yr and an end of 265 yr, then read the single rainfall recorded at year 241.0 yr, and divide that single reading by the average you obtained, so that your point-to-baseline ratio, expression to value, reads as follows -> 1.01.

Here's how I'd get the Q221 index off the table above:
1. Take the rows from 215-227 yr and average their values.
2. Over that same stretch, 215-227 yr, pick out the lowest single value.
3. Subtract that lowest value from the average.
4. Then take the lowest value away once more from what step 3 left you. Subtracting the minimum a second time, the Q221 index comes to -9.0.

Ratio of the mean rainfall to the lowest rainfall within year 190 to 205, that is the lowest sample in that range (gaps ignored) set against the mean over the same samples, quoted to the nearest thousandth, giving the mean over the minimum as 1.038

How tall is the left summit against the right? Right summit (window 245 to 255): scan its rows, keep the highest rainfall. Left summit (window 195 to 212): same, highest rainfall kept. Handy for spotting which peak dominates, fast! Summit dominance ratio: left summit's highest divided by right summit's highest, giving 1.030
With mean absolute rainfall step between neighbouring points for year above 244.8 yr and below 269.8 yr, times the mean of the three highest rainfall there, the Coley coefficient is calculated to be 4.3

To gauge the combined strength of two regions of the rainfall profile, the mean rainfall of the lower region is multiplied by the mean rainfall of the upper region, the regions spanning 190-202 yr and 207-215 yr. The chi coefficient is 96.5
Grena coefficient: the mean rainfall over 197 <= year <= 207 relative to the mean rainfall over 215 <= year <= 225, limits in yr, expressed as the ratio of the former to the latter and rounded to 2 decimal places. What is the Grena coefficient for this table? 0.99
